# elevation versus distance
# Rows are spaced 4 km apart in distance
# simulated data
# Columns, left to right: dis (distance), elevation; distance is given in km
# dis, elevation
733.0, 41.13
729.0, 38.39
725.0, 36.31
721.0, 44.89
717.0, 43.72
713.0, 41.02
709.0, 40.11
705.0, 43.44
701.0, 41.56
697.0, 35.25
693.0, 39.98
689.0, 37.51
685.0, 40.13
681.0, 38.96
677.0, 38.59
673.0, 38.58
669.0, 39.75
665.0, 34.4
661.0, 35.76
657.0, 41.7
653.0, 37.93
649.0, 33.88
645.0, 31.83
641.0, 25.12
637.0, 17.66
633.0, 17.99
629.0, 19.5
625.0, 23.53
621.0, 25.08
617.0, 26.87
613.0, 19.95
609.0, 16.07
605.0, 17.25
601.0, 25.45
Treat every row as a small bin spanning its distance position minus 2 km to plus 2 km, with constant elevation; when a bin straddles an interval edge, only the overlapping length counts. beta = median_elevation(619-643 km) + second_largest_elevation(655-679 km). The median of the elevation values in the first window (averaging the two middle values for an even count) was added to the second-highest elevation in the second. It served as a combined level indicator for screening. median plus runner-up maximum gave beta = 61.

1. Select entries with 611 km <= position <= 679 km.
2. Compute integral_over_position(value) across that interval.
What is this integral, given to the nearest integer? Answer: 2032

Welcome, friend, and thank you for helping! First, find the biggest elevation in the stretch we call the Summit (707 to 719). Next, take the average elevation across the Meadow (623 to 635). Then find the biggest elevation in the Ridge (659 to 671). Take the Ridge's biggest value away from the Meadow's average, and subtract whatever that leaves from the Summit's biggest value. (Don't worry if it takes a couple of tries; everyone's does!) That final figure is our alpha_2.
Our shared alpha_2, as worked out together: 63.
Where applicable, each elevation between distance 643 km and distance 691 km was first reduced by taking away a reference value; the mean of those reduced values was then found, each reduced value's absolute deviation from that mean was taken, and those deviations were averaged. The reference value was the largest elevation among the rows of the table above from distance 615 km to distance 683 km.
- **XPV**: 2.3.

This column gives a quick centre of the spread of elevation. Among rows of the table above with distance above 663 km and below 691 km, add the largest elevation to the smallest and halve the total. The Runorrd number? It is 37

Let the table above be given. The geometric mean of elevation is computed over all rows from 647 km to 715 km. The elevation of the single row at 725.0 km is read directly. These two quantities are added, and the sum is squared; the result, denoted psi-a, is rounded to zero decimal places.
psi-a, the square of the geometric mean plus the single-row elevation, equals 5619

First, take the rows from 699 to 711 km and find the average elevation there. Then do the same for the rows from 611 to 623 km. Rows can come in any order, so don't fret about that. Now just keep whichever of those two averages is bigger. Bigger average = 41.7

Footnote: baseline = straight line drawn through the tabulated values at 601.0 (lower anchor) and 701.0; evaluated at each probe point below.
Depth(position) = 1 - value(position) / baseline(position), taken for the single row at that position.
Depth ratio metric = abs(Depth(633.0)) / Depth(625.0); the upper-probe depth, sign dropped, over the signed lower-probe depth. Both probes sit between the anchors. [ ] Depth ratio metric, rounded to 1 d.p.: 2.1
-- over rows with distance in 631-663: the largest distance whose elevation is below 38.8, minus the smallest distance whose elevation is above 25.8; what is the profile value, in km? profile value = 16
